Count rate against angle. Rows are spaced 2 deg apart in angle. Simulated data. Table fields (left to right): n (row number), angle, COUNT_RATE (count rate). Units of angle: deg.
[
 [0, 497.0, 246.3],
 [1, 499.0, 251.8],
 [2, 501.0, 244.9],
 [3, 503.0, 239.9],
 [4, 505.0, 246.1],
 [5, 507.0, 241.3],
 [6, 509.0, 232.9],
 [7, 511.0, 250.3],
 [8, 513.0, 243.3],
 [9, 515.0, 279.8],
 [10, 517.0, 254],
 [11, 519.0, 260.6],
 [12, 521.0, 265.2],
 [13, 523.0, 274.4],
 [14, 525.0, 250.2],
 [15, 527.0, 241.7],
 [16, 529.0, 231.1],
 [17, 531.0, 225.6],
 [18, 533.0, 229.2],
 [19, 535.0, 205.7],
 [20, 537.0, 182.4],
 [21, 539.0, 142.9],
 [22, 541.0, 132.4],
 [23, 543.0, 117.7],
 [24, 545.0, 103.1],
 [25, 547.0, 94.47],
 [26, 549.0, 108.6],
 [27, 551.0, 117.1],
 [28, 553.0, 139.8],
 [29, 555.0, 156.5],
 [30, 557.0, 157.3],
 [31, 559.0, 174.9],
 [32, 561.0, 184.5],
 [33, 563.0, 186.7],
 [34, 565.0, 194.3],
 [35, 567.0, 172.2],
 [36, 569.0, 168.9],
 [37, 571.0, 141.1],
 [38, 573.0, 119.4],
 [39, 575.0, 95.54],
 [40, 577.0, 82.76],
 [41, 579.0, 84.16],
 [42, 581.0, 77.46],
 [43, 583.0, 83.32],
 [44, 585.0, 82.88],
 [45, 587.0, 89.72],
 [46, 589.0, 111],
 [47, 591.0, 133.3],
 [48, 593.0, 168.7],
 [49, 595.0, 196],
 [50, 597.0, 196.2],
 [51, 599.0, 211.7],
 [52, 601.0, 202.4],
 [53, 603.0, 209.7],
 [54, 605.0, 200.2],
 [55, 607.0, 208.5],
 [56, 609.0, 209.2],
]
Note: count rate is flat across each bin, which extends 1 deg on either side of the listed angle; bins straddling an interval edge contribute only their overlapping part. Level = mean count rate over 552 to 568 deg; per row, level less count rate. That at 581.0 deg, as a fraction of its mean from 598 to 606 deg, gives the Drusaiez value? -2.6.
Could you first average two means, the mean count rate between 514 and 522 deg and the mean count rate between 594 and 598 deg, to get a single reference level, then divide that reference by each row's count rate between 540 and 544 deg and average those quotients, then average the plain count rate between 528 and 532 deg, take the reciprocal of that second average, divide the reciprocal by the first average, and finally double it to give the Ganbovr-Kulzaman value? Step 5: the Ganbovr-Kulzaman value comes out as 0.0047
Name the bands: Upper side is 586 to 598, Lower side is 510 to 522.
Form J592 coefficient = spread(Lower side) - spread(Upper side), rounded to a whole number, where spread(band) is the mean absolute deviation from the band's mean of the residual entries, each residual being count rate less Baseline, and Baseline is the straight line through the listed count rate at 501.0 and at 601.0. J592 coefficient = -28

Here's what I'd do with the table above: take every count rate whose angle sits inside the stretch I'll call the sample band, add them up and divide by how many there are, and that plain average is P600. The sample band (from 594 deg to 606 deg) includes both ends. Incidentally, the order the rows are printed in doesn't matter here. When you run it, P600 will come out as 203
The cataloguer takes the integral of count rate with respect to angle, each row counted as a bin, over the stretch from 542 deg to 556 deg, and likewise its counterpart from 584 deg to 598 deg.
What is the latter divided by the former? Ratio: 1.2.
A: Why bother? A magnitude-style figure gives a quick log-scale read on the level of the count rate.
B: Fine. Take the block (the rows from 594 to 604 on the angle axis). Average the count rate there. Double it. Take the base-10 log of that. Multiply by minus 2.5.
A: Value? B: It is -6.5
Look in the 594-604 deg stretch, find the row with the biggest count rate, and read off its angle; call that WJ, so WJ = 599.0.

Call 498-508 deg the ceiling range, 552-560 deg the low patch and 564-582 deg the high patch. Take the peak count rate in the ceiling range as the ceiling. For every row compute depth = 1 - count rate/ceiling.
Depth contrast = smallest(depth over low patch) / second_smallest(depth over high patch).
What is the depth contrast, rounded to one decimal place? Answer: 1.0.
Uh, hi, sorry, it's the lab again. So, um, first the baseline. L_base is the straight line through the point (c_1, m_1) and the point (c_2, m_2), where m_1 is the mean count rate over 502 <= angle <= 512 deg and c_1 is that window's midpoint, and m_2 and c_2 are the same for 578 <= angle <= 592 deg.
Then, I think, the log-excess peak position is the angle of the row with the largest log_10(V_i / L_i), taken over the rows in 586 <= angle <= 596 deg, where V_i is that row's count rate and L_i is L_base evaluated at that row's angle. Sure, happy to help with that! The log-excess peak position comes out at 595.0 deg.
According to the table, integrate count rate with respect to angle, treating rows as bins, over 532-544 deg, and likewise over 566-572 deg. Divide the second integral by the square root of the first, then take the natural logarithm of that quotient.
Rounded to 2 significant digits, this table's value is 3.1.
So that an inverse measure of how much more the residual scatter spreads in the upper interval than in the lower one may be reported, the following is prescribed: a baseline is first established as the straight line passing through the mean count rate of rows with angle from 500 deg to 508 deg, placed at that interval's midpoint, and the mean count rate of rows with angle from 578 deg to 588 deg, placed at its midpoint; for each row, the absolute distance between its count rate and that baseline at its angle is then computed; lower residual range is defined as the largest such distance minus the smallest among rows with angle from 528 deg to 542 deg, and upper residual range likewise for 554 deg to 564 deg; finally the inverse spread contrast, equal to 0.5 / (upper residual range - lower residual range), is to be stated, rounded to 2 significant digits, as 0.065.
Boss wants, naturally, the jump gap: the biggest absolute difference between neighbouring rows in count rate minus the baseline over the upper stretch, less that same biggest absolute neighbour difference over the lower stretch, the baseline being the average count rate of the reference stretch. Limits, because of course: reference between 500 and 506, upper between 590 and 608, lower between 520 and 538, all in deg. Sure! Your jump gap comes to 11.2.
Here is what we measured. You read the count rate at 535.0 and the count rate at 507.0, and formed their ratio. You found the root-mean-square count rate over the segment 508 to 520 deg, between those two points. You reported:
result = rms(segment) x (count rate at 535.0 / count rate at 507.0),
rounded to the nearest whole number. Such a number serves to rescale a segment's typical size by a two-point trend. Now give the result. 216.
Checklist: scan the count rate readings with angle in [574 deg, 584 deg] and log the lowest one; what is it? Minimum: 77.46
